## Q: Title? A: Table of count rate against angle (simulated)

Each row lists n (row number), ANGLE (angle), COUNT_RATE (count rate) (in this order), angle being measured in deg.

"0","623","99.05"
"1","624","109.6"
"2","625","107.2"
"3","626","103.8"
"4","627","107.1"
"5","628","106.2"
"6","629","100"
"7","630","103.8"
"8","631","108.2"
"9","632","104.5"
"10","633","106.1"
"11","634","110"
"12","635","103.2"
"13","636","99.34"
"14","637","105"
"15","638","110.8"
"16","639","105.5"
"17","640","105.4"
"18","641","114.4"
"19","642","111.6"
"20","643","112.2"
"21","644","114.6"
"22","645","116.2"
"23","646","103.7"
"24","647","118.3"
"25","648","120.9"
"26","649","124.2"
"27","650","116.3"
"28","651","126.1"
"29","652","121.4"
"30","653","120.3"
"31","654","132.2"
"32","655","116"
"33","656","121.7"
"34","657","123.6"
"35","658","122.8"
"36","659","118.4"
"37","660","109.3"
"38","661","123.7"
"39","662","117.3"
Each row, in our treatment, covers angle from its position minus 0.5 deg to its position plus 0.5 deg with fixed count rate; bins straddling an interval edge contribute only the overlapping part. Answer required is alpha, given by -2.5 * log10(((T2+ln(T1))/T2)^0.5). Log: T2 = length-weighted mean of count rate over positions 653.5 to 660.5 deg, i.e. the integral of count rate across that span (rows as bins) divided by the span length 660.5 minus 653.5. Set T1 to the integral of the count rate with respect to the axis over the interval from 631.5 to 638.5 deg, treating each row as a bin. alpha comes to -0.029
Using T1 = 739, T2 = 121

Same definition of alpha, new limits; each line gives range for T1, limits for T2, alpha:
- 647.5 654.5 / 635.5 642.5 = -0.033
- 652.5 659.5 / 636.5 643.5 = -0.033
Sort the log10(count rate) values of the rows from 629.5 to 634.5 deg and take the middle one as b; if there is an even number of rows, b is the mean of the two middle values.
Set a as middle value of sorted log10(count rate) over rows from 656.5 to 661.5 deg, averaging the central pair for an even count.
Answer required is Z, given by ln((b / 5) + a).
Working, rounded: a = 2.09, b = 2.03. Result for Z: 0.914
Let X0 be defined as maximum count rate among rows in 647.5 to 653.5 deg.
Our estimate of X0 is 126.1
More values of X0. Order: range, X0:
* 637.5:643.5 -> 114.4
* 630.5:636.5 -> 110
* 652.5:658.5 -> 132.2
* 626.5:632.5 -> 108.2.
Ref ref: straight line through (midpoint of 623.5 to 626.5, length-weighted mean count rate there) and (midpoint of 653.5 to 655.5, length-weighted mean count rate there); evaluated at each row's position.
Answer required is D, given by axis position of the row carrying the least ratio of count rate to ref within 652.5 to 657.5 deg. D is 655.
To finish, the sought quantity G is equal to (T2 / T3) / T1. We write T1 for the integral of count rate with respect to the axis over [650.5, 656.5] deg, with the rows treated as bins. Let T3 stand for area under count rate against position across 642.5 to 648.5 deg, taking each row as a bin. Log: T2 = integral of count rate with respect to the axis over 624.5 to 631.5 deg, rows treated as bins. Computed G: 0.0015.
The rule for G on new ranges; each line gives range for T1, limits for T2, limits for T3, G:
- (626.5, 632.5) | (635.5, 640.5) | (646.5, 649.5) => 0.0023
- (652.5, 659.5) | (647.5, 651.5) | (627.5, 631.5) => 0.0014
